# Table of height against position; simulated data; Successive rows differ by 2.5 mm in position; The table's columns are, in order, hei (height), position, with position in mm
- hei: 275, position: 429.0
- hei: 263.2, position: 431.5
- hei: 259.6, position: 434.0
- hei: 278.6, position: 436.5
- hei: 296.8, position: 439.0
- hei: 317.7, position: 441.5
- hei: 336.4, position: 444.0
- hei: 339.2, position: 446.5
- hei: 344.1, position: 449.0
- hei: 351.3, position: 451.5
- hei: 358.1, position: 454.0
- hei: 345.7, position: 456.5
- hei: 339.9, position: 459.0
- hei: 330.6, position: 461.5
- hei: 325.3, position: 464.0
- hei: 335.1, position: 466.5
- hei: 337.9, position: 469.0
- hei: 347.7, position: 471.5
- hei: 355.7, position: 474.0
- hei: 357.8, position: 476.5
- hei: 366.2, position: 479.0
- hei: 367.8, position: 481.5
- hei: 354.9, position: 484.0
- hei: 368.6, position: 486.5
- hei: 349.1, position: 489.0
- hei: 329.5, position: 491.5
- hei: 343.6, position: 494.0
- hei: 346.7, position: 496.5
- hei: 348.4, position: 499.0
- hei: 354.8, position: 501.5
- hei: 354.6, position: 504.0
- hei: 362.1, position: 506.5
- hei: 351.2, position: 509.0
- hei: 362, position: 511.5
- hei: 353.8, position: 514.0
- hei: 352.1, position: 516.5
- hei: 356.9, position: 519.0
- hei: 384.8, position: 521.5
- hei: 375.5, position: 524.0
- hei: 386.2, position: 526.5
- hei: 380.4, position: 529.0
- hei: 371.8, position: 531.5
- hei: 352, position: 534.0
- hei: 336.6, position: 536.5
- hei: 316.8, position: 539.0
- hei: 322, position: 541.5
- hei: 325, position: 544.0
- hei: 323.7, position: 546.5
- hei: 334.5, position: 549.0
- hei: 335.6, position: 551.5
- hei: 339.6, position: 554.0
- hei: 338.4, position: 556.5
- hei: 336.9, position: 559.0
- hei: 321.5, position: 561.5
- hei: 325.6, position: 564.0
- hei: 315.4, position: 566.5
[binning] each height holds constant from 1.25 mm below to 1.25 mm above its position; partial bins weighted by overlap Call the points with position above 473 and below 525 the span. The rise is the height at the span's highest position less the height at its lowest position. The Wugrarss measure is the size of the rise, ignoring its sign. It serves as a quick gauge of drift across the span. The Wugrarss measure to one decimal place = 19.8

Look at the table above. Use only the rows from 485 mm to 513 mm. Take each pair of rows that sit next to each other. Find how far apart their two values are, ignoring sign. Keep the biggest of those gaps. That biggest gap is 20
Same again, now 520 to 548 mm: 20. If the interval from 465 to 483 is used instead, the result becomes 10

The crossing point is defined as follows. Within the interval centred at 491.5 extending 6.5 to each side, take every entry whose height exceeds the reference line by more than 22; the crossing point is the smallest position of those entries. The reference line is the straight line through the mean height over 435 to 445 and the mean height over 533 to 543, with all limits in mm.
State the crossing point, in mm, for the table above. 486.5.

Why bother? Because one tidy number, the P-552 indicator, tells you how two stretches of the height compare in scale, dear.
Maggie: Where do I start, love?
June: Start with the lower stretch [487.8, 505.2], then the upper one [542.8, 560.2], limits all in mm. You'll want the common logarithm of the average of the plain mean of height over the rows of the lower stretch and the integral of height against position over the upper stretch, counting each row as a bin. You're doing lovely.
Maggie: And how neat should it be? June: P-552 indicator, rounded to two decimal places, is 3.49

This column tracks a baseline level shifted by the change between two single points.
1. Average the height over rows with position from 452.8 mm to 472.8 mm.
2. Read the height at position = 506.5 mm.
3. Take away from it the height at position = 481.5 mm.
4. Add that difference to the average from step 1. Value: 334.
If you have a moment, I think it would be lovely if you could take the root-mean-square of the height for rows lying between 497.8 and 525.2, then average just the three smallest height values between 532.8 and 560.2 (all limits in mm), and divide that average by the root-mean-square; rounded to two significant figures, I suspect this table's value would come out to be 0.89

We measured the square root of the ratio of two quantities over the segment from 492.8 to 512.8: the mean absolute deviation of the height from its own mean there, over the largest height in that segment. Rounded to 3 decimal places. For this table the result 0.123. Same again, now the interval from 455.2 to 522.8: 0.161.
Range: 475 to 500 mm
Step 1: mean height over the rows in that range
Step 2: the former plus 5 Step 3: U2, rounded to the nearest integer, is 358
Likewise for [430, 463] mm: 325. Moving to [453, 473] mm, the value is 345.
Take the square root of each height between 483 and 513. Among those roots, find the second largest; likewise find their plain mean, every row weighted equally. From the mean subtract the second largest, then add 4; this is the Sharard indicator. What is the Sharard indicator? 3.73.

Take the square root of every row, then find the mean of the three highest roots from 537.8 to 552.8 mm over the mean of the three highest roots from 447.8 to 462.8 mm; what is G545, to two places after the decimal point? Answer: 0.97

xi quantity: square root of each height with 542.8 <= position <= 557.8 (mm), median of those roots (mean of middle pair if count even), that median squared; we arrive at 335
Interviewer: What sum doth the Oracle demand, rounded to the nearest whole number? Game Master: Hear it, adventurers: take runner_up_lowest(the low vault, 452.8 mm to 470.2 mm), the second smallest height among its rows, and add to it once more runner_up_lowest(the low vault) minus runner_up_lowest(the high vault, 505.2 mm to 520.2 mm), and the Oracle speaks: 309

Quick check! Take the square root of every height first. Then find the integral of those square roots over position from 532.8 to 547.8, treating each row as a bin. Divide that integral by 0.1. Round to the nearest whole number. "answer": 2722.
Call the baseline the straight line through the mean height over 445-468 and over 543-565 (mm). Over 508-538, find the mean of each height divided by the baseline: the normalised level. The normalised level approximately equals 1.09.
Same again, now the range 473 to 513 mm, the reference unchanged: 1.05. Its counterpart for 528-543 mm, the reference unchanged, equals 1.04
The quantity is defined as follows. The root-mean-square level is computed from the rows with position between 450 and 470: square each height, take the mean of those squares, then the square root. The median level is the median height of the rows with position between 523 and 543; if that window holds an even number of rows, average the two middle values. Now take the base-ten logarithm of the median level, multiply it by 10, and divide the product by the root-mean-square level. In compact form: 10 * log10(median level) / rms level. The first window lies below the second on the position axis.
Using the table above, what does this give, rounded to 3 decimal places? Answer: 0.075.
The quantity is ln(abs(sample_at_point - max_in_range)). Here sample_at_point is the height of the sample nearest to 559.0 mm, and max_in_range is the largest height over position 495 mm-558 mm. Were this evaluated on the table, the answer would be 3.90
